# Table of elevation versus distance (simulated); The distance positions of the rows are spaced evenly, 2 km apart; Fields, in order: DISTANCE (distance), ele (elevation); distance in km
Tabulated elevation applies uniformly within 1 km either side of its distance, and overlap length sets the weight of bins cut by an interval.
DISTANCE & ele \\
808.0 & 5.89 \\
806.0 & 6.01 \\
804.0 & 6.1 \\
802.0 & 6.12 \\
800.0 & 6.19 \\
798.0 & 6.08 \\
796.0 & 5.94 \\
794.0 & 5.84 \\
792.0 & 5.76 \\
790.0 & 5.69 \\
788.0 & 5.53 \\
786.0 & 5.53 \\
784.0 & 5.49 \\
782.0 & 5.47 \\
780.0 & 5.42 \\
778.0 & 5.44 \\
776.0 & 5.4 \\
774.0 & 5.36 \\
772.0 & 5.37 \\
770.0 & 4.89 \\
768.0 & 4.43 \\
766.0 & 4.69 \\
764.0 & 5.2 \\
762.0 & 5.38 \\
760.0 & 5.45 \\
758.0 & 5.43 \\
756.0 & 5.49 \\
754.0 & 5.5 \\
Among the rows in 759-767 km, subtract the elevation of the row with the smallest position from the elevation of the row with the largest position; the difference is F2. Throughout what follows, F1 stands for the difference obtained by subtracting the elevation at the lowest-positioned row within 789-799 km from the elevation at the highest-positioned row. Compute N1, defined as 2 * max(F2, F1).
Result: 0.78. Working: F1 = 0.39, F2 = -0.8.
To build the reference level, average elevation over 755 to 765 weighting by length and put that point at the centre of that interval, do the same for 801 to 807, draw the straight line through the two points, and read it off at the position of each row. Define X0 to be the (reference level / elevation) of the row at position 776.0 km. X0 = 1.04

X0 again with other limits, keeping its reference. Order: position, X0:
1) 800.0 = 0.97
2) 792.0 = 1.02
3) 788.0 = 1.05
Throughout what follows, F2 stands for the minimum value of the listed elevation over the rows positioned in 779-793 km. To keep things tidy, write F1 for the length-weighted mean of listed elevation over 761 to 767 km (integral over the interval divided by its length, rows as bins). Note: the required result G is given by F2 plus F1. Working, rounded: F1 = 5.09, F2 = 5.42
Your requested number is 10.5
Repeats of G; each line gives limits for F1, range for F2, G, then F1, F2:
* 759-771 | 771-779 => 10.4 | 5.01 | 5.36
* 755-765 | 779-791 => 10.8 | 5.39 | 5.42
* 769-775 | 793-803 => 11.0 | 5.21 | 5.84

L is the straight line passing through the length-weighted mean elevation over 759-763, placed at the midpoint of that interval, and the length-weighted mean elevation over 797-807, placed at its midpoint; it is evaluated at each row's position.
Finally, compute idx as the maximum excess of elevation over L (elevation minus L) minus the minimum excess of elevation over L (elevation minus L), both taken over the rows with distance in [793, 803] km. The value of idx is 0.25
